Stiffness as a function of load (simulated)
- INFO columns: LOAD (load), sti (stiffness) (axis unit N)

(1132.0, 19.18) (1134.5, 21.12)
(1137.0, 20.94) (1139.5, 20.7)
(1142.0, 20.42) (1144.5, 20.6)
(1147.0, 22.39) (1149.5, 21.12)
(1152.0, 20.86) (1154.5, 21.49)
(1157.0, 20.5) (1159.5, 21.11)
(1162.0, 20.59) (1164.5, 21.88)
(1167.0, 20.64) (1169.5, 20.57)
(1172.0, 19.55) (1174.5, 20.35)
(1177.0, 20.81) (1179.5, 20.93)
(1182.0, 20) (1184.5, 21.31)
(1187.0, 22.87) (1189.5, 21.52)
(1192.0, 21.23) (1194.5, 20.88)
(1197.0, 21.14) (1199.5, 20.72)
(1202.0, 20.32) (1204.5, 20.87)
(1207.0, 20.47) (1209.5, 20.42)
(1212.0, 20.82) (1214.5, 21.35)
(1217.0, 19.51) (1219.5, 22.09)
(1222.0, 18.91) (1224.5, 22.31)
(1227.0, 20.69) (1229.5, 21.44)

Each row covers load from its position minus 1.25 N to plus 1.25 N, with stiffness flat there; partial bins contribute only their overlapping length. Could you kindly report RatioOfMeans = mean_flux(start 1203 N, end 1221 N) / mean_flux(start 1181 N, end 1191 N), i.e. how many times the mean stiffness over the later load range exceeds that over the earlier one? 0.97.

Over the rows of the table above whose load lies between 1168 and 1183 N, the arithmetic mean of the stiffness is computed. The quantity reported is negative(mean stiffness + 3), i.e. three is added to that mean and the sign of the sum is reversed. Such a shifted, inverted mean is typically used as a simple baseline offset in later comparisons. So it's -23.4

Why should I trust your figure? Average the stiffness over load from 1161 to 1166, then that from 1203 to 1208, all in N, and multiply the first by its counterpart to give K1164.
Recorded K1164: 439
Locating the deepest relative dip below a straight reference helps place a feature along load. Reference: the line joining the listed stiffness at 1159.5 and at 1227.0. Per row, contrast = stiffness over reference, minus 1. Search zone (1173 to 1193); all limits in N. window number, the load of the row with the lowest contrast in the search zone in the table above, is 1182.0 N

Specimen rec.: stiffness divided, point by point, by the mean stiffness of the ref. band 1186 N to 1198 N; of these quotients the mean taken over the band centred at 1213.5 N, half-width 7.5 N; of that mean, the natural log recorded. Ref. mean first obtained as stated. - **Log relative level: -0.036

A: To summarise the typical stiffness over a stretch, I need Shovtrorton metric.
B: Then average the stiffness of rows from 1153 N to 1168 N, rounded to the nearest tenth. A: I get 21.0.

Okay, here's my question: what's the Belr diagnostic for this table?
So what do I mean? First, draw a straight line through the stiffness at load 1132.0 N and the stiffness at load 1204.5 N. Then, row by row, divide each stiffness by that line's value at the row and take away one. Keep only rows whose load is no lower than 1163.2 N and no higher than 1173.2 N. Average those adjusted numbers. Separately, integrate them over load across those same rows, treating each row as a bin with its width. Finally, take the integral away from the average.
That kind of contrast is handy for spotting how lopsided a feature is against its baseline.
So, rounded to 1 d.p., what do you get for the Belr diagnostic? -0.3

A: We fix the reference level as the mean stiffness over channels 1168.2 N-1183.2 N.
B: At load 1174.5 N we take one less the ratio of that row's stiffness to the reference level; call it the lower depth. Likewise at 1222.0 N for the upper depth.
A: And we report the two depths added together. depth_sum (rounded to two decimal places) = 0.07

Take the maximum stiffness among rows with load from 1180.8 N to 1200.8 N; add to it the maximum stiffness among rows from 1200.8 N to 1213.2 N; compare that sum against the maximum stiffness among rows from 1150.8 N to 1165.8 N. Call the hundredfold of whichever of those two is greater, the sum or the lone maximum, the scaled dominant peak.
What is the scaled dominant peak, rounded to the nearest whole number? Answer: 4374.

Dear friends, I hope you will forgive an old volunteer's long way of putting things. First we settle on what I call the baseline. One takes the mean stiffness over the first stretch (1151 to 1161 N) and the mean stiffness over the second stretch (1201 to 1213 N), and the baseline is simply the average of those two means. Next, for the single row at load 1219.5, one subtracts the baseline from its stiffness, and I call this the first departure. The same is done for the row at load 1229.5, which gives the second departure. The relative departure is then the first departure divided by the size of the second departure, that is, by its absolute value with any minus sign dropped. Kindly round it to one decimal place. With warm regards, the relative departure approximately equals 2.0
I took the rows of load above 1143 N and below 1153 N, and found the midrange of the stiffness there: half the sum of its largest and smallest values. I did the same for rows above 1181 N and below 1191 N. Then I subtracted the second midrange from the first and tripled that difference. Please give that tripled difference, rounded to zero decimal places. 0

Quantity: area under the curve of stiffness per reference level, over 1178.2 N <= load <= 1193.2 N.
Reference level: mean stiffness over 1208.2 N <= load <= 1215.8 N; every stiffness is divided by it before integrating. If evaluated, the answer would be 15.3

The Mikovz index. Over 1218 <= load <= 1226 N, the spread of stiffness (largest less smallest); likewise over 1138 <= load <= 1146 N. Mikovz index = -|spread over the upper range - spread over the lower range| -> -3.1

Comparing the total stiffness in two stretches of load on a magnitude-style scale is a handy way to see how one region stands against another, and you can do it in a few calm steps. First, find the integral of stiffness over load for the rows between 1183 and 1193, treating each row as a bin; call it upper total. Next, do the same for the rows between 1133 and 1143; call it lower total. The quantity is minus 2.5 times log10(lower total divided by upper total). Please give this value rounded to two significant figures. 0.048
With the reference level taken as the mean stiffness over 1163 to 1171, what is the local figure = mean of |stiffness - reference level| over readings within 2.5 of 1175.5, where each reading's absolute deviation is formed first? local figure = 0.45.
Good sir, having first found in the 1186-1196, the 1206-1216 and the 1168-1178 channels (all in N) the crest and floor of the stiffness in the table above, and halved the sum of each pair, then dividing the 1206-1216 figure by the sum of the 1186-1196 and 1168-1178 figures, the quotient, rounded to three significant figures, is 0.497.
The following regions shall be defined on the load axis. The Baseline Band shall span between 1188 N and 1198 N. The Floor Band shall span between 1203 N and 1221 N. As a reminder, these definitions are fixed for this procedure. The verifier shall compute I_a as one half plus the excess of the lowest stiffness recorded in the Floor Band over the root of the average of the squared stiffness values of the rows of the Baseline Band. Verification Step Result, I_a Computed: -1.2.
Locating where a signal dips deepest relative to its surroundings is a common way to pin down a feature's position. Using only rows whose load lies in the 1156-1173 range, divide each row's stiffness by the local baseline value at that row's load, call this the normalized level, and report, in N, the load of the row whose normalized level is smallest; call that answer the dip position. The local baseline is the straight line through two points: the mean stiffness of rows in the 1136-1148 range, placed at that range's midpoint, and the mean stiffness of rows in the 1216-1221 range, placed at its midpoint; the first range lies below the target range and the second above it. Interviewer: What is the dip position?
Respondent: 1172.0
